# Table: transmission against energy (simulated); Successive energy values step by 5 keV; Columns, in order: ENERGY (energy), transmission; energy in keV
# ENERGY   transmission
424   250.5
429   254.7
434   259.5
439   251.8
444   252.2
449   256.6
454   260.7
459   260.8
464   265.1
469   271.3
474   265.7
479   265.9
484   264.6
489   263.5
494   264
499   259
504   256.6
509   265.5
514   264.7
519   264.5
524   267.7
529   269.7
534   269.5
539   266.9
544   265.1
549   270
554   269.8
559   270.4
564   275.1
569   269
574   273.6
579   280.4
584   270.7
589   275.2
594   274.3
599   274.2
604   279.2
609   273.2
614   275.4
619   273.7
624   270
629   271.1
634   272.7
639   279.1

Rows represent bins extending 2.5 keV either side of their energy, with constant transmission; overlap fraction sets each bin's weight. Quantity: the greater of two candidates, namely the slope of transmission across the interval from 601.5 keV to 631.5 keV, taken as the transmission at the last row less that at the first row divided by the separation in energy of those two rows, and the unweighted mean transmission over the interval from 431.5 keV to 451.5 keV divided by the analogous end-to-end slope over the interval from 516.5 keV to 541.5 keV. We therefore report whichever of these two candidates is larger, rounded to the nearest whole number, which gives 2125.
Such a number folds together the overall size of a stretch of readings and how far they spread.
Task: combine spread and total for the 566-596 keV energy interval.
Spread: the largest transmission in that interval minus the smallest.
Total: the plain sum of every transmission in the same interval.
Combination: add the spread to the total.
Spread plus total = 1655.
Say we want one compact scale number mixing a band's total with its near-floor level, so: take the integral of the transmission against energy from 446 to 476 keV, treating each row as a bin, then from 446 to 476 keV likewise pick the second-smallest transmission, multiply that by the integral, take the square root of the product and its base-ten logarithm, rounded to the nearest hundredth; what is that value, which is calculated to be 3.16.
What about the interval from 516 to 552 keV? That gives 3.20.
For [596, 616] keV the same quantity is 3.09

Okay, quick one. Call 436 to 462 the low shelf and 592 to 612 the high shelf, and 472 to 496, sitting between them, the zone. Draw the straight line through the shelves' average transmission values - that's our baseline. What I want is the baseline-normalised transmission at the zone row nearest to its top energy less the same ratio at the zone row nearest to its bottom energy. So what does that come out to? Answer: -0.016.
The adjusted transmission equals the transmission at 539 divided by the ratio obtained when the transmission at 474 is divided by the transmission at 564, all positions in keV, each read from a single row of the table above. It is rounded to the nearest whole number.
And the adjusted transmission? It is 276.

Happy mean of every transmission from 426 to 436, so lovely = 257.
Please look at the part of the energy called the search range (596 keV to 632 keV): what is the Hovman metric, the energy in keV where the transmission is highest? 604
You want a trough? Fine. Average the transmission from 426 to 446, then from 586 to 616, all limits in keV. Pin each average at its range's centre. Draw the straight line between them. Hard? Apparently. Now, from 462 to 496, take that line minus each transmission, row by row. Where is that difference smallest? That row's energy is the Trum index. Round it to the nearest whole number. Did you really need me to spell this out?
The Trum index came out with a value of 469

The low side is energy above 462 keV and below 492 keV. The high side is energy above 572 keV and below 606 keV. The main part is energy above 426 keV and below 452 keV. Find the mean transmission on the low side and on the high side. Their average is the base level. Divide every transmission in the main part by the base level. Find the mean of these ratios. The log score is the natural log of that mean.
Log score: -0.06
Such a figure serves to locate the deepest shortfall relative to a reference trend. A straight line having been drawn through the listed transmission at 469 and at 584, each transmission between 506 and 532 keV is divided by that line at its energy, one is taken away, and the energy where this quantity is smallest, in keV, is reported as 519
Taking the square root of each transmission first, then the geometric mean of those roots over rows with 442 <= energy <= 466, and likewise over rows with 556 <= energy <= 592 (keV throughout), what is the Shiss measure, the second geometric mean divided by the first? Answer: 1.027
